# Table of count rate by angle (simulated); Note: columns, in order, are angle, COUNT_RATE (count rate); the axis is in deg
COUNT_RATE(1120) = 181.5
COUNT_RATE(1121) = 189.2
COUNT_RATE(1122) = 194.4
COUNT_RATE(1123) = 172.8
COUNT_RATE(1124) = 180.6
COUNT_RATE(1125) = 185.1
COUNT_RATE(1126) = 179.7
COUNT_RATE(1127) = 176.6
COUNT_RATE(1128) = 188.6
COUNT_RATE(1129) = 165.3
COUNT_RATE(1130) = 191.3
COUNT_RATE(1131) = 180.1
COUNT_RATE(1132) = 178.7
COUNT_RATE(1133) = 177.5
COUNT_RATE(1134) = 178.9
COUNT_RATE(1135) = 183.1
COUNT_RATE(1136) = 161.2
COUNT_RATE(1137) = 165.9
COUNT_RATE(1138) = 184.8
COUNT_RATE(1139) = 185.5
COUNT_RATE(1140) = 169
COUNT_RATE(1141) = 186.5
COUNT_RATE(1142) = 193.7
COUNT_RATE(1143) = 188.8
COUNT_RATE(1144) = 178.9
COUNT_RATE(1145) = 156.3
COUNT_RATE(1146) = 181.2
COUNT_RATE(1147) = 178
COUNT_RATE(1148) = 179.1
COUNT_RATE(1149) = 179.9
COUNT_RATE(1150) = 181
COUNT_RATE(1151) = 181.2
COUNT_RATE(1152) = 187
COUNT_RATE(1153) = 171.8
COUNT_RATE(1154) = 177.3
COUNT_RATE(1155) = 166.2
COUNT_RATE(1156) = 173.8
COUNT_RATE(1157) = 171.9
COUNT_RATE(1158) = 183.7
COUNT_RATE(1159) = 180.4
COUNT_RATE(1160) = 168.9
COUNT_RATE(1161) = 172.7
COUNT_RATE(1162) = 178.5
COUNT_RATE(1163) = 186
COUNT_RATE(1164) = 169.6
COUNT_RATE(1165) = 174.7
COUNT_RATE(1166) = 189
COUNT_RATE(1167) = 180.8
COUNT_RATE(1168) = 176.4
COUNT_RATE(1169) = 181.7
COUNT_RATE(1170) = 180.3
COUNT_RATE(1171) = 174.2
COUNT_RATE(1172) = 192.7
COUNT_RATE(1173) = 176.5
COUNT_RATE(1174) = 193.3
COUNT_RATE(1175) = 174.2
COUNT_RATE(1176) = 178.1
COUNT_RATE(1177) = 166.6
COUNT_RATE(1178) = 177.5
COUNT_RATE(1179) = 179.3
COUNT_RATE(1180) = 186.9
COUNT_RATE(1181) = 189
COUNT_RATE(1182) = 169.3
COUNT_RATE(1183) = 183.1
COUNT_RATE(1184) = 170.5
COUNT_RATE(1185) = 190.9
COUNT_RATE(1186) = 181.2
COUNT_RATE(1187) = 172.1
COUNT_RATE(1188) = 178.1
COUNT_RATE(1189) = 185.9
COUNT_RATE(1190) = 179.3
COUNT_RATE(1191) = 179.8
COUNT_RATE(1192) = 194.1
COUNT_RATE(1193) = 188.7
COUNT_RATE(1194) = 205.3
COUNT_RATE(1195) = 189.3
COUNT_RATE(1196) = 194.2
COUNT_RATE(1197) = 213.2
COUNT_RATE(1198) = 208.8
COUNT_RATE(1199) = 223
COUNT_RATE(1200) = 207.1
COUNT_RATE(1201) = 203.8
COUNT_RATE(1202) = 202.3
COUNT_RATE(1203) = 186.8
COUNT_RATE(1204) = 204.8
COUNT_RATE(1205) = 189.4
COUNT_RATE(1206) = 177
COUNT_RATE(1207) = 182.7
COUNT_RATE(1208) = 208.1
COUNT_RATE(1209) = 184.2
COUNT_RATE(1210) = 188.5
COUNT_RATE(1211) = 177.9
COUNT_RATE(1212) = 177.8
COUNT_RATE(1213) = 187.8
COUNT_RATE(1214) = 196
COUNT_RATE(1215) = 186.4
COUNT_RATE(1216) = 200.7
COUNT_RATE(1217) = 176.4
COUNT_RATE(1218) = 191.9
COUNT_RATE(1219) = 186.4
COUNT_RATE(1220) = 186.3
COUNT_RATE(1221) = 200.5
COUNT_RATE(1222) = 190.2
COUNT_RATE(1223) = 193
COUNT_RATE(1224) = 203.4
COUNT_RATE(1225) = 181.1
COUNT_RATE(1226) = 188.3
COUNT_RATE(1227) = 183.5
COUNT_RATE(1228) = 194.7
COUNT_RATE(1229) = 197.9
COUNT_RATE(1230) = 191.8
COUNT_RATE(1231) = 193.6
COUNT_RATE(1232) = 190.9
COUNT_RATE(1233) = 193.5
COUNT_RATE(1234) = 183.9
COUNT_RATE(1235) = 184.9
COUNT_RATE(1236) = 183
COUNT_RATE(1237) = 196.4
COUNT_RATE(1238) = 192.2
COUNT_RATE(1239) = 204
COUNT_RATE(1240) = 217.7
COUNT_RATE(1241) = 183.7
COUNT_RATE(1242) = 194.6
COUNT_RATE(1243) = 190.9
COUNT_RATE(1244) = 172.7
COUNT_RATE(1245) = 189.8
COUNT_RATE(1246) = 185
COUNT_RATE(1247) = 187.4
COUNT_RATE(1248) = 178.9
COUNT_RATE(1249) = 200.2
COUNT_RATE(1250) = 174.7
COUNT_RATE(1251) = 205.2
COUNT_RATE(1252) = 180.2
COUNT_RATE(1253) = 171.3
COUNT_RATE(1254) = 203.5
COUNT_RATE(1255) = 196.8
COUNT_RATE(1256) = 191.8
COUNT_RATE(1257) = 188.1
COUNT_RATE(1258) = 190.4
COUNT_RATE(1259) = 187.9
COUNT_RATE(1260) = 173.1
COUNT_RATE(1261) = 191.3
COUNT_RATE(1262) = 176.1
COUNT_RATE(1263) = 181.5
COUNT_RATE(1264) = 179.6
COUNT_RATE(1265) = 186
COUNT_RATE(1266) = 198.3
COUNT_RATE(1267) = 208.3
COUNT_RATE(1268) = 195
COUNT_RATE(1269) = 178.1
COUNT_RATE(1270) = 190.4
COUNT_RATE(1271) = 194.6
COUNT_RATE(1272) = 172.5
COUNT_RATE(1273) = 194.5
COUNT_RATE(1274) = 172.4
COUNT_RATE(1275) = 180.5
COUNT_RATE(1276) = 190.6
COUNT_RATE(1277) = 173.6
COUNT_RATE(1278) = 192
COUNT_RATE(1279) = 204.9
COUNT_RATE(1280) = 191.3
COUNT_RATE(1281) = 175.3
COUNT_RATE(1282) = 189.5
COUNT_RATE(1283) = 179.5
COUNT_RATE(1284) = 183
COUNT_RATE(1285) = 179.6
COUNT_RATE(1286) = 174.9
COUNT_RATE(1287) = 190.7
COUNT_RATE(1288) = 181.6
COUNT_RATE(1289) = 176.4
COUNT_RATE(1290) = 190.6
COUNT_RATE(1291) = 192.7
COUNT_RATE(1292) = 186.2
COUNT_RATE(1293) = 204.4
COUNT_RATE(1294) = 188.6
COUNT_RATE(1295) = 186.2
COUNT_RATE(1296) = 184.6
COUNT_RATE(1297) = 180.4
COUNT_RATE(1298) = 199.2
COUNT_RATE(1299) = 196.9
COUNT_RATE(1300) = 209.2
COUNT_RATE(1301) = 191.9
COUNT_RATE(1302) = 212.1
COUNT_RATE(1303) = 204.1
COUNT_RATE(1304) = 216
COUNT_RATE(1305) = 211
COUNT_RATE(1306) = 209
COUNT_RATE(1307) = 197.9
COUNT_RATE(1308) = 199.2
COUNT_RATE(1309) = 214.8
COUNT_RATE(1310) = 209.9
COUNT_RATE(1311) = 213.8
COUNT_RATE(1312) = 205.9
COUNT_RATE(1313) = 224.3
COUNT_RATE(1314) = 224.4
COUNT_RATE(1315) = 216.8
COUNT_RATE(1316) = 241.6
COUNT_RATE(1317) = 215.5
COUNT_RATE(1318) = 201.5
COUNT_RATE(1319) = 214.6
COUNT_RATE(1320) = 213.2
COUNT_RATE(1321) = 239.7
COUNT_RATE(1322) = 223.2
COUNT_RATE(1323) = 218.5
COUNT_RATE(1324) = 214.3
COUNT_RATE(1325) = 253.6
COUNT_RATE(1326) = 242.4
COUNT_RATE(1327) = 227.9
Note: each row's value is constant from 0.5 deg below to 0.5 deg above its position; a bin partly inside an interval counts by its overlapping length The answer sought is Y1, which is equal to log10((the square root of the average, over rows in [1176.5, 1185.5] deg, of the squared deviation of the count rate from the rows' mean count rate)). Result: 0.927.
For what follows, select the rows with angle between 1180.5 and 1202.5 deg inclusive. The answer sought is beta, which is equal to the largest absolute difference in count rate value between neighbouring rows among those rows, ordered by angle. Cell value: 20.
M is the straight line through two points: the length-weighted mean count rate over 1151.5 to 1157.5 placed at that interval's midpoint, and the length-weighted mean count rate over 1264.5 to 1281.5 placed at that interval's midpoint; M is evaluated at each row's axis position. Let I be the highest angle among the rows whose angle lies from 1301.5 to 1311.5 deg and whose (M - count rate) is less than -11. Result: 1311 deg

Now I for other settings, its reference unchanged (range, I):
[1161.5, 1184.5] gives 1181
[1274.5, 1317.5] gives 1317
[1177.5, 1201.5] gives 1201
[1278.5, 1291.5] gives 1279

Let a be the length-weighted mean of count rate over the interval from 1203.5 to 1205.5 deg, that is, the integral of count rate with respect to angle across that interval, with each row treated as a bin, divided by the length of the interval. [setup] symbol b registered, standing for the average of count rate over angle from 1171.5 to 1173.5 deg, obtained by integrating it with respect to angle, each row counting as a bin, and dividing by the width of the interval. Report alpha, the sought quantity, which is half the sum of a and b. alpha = 191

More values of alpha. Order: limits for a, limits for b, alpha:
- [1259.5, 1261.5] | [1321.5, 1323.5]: 202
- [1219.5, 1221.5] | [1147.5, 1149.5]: 186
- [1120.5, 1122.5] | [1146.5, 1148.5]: 185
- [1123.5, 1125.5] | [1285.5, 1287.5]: 183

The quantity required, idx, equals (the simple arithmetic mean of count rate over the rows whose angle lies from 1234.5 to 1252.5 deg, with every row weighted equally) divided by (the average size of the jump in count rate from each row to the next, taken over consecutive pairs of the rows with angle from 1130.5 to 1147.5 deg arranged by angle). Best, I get 19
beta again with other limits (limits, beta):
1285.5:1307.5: 20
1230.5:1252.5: 34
